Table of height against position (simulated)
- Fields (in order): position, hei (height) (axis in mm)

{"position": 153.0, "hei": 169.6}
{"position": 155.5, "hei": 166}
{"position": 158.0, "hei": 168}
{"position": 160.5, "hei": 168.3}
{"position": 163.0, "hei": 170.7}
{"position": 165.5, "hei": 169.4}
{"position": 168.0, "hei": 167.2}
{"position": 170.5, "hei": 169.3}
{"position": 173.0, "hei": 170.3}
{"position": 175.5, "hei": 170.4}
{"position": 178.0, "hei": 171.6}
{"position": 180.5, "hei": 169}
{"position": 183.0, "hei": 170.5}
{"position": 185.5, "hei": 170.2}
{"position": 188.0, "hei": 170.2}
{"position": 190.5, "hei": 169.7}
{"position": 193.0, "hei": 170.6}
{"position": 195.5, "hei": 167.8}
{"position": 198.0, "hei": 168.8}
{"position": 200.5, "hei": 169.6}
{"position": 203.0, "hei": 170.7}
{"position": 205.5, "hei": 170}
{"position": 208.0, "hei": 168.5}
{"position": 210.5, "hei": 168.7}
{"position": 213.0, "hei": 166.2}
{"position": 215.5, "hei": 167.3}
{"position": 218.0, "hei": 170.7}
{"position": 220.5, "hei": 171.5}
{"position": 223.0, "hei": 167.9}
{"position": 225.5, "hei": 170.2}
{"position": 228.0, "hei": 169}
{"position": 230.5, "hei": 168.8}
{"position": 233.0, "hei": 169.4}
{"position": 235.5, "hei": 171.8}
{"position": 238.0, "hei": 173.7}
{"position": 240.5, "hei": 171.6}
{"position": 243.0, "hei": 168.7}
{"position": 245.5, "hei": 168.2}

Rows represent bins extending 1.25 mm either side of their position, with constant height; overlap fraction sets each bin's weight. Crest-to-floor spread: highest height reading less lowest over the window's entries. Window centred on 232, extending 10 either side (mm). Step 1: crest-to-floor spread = 5.8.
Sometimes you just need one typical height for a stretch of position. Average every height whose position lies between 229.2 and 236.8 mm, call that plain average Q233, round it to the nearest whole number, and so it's 170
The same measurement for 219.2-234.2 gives 169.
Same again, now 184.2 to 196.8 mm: 170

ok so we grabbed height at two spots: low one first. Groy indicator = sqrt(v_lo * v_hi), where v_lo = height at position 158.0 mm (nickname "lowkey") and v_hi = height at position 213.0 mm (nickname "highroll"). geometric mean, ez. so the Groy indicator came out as 167.1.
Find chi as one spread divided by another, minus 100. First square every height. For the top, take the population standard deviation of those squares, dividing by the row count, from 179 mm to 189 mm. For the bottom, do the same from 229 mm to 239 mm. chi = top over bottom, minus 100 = -99.7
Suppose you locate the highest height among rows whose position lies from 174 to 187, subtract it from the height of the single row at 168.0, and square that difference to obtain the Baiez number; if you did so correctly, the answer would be 19.4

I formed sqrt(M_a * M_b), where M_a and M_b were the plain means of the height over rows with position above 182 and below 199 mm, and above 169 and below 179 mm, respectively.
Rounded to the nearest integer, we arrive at 170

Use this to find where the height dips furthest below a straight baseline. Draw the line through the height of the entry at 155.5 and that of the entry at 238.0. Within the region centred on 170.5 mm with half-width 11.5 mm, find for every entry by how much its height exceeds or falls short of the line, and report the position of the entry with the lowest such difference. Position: 168.0 mm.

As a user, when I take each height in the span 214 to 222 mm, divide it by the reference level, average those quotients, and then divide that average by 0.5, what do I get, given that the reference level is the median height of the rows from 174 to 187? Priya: 1.99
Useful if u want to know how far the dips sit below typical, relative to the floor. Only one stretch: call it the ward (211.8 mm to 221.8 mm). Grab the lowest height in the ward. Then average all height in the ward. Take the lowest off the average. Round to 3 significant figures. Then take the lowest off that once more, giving -163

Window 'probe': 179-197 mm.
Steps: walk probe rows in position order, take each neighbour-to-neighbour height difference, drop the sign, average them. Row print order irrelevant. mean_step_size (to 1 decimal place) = 1.0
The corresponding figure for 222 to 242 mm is 1.5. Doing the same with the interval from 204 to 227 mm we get 1.9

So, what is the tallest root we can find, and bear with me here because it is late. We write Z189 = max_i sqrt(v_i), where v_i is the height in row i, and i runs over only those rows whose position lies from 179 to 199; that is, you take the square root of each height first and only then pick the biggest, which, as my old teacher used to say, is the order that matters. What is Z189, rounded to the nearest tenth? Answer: 13.1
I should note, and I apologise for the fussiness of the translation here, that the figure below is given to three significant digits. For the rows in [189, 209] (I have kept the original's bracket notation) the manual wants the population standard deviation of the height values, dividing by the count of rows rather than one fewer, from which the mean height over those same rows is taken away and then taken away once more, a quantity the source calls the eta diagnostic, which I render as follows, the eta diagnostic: -338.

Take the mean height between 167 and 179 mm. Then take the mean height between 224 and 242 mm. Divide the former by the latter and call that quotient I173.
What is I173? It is 0.995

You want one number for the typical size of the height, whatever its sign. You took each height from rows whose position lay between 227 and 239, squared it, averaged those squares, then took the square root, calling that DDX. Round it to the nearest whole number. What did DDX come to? 171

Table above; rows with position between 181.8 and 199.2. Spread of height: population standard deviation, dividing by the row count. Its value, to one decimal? 1.0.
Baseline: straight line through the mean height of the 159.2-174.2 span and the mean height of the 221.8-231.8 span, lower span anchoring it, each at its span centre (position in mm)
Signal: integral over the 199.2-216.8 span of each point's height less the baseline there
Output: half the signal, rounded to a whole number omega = -3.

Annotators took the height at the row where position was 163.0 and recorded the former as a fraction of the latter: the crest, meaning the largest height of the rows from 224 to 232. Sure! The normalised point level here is 1.00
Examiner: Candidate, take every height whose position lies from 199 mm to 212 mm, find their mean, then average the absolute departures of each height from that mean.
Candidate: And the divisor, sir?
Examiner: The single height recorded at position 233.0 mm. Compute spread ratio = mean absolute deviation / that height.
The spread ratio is 0.004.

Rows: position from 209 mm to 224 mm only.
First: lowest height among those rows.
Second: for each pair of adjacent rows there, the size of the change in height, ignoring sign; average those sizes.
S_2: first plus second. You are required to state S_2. 168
